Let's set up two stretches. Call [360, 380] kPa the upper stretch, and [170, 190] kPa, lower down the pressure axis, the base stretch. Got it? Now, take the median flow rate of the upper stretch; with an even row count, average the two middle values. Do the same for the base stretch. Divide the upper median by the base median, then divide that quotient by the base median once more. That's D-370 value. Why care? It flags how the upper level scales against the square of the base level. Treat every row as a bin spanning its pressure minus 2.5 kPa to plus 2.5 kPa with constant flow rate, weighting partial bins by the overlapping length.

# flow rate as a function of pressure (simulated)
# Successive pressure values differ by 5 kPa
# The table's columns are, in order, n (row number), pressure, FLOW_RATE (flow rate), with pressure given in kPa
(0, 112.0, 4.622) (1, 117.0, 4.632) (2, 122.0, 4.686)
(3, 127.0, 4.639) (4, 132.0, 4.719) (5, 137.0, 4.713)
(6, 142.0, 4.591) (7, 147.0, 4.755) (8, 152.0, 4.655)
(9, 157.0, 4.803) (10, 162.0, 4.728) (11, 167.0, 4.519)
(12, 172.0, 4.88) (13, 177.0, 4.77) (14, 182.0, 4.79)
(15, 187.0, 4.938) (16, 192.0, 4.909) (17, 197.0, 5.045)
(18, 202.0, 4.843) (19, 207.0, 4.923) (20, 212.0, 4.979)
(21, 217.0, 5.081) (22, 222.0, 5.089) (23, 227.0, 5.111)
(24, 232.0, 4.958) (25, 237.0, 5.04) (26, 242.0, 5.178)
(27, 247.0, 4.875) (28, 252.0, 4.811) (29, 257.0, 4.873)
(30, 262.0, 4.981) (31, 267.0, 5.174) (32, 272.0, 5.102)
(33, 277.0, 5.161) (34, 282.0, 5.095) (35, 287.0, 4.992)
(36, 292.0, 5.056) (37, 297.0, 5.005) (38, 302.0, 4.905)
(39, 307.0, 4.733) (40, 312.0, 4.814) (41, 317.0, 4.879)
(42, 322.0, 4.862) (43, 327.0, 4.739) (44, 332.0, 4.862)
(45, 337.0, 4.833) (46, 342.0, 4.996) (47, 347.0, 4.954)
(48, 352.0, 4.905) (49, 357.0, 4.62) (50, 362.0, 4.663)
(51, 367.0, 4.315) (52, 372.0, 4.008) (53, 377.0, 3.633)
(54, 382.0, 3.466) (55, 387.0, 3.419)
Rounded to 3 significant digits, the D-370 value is 0.178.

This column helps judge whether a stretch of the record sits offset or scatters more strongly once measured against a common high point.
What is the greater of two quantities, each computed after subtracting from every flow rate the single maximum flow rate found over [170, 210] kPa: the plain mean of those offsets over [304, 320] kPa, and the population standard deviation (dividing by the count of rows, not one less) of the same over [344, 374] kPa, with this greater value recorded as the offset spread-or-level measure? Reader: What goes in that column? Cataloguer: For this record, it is 0.33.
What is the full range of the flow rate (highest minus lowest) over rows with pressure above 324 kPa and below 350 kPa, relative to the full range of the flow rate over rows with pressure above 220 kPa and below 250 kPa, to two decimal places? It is 0.85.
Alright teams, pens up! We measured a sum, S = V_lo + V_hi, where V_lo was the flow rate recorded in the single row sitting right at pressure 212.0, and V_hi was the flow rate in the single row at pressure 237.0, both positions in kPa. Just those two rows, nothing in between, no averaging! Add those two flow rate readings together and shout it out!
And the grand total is 10.0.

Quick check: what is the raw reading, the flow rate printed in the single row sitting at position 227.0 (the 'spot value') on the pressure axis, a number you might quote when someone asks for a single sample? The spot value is 5.111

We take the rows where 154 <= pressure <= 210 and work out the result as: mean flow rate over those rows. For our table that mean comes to 4.83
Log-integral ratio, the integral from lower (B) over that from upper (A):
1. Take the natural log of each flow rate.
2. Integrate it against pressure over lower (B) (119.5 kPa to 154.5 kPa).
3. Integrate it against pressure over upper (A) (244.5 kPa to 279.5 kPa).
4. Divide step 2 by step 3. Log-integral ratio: 0.96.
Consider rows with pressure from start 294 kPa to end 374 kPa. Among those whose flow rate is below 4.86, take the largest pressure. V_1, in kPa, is 372.0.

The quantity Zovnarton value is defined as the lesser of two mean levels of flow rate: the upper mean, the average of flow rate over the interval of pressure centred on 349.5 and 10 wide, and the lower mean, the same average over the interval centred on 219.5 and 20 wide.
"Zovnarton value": 4.93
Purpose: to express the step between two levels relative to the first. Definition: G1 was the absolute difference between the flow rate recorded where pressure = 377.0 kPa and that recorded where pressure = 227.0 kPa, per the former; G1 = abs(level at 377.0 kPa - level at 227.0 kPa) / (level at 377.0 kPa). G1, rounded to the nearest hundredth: 0.41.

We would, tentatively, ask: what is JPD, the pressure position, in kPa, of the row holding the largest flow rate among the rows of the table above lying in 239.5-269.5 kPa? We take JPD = 242.0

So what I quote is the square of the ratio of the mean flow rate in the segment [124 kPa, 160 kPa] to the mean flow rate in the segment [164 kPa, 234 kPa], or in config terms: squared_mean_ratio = 0.91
